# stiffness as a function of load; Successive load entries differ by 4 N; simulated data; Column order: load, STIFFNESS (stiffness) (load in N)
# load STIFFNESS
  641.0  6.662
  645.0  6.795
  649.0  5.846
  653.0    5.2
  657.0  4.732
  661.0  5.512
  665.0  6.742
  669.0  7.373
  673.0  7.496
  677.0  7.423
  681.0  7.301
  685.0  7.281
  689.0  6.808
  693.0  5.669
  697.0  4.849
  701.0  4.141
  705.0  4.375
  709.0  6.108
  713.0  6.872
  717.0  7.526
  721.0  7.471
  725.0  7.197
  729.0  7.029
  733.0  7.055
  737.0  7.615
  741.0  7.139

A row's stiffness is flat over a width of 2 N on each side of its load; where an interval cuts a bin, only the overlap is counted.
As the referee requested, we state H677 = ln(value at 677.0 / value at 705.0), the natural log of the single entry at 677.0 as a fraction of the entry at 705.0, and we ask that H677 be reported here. 0.53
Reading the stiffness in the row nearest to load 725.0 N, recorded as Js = 7.197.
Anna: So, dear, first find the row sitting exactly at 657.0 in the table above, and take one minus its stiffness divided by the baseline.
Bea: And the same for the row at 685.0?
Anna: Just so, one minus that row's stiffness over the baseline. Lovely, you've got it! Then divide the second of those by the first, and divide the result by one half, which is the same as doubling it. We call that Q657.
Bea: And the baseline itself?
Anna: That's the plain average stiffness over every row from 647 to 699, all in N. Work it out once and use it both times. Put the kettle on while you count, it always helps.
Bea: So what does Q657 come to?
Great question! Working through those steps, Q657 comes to -1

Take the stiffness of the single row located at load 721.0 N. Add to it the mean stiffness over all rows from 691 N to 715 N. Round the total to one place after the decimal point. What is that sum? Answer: 12.8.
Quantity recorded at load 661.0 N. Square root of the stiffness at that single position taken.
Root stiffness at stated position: 2.35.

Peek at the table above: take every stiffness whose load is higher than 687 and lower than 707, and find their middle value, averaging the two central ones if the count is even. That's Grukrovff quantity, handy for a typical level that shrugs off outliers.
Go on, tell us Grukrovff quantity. 4.85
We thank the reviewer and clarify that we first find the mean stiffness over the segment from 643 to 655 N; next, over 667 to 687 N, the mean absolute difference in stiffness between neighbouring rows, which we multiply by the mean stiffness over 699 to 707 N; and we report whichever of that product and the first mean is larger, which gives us 5.9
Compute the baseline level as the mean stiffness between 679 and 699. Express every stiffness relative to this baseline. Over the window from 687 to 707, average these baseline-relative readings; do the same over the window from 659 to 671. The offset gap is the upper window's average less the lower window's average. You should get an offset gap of -1.4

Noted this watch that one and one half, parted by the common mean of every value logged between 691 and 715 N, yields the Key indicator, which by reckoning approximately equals 0.281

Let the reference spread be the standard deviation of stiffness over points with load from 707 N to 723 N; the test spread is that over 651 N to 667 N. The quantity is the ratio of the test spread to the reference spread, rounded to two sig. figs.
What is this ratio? 1.3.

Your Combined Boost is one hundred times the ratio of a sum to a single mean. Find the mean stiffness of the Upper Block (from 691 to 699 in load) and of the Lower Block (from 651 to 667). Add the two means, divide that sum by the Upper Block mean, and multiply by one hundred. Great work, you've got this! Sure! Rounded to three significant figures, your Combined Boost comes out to 205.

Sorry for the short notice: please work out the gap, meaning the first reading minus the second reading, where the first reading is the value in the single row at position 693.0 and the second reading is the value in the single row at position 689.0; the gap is -1.1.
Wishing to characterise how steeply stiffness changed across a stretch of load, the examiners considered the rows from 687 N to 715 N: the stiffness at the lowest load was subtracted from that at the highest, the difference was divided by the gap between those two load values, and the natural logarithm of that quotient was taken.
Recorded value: -5.9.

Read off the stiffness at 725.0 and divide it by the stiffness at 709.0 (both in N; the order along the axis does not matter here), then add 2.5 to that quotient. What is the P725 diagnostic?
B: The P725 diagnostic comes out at 3.68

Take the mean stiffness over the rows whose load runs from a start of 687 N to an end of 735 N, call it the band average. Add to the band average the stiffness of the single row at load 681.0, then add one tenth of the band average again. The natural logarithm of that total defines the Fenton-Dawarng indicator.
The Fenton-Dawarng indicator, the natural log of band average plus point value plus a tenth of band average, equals 2.65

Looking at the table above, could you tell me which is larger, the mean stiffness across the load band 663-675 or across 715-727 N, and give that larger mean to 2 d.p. 7.40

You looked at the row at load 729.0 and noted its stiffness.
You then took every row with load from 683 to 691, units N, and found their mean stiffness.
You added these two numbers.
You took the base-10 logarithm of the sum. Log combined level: 1.15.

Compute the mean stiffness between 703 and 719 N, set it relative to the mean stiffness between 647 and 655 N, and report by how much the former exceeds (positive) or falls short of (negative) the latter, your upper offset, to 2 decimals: 0.70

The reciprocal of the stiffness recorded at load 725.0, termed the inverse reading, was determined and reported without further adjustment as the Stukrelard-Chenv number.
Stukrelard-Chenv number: 0.139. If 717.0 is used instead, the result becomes 0.133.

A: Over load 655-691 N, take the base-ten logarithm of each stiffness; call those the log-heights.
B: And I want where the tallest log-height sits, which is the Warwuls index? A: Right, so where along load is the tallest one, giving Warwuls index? 673.0 N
